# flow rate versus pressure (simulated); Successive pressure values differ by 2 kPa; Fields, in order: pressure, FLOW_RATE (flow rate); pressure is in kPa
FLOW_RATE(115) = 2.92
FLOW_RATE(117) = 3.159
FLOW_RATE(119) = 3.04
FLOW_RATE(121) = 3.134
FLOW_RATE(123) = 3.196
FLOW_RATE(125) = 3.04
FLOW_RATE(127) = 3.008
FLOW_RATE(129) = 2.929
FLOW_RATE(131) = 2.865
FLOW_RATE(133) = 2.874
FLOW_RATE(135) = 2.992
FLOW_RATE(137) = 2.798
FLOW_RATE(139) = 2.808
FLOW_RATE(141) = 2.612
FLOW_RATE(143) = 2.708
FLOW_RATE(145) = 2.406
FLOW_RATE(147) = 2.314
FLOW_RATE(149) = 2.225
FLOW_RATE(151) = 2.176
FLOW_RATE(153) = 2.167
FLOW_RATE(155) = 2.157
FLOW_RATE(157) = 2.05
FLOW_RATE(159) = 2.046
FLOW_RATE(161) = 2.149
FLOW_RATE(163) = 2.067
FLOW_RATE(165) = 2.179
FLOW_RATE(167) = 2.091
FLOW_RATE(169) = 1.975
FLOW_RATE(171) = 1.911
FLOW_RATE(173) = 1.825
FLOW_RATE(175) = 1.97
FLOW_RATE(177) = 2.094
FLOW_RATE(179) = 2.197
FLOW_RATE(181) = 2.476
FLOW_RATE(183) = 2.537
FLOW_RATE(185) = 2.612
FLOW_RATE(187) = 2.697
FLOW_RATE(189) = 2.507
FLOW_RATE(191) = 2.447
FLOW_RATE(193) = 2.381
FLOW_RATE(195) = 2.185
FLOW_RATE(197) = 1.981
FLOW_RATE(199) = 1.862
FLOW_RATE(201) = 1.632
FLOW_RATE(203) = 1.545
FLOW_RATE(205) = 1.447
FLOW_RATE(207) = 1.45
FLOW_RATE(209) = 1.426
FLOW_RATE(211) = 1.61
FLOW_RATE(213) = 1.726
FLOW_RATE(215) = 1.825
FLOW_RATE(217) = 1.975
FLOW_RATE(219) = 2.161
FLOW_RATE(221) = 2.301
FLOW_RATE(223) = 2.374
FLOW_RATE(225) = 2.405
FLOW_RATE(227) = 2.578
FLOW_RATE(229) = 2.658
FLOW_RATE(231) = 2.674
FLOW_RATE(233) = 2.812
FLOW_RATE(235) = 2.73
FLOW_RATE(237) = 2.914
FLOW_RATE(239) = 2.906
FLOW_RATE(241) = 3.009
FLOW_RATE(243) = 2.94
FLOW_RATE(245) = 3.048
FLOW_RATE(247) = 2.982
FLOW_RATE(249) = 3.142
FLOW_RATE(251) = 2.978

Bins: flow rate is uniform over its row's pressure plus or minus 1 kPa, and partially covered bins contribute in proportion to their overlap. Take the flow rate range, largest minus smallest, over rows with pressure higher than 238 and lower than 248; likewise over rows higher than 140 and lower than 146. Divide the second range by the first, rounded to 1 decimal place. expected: 2.1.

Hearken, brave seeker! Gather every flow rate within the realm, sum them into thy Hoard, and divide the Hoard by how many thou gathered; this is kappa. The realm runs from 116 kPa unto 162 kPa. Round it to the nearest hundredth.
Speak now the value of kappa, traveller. 2.65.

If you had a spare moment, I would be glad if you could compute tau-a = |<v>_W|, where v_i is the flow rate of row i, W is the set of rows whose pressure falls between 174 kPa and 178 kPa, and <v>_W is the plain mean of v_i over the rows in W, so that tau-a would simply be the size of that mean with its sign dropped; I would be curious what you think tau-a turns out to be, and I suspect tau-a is 2.0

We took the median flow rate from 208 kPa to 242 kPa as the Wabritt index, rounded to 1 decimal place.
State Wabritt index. 2.4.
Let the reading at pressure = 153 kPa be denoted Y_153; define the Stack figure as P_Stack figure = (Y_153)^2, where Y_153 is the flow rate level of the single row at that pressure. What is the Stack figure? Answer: 4.70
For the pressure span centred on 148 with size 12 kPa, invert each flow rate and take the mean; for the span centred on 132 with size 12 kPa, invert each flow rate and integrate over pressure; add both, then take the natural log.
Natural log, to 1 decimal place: 1.5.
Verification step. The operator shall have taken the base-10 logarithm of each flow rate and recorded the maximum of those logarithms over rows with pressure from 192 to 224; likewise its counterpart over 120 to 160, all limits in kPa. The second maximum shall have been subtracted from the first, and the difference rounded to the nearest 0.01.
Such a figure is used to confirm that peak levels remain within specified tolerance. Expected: -0.13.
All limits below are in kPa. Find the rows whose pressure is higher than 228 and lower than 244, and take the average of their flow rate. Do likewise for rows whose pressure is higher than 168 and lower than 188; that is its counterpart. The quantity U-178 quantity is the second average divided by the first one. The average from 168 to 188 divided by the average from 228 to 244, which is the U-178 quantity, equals 0.79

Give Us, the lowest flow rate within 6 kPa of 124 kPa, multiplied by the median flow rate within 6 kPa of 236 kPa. 8.4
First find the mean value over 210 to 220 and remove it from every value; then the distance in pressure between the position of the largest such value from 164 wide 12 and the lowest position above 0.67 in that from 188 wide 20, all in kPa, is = 18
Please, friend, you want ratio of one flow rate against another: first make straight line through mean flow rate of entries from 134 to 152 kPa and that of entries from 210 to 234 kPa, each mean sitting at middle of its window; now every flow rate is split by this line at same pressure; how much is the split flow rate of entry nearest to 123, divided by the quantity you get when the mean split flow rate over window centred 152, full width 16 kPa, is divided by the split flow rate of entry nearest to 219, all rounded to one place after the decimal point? 1.3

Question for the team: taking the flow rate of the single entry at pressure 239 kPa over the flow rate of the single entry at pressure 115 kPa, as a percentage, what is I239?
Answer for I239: 100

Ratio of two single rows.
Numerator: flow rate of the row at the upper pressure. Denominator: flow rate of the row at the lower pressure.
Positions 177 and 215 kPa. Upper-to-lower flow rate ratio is 0.87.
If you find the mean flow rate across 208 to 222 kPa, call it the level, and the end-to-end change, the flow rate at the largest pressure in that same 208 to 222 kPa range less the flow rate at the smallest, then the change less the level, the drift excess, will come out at -1.0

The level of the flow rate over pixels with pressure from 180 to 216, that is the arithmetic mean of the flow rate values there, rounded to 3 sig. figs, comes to 2.02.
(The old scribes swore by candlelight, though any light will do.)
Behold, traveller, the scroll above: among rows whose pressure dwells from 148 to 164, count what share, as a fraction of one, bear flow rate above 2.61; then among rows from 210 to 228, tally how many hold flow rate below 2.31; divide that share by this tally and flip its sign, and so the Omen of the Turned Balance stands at 0.0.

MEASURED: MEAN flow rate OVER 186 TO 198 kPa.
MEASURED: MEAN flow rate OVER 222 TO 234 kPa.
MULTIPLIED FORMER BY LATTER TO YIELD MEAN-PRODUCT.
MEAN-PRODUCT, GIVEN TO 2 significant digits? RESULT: 6.1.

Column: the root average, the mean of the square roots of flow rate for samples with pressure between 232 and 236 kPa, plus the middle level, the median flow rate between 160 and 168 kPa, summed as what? 3.78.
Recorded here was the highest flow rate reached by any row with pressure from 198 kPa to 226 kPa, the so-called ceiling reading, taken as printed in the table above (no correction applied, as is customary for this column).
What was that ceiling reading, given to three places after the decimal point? 2.405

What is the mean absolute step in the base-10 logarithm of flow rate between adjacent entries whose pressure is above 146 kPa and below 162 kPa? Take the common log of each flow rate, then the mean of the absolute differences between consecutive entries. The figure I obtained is 0.011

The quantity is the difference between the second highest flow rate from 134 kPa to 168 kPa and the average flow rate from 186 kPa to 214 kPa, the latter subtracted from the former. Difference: 0.9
